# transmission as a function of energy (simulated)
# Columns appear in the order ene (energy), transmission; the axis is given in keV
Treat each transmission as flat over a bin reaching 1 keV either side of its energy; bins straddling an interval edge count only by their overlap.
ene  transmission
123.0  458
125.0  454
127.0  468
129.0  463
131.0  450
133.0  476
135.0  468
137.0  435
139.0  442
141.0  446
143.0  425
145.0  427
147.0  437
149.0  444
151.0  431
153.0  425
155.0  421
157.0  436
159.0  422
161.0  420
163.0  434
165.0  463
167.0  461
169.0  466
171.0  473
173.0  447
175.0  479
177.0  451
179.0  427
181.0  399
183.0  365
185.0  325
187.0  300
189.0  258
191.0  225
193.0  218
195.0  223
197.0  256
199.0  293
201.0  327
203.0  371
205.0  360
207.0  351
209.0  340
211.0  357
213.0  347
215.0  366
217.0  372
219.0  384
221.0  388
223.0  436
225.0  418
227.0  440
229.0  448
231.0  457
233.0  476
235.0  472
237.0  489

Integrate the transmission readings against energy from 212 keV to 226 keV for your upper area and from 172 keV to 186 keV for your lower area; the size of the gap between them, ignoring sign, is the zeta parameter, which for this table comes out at 364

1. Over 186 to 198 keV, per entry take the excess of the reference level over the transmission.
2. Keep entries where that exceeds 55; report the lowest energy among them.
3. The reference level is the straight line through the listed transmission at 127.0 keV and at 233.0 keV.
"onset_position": 187.0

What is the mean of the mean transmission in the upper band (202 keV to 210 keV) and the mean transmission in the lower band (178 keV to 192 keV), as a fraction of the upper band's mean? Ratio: 0.96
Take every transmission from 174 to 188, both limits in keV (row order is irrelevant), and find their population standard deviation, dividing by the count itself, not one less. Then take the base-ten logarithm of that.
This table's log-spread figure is 1.8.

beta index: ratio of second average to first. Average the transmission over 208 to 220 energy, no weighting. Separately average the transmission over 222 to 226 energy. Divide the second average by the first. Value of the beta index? 1.18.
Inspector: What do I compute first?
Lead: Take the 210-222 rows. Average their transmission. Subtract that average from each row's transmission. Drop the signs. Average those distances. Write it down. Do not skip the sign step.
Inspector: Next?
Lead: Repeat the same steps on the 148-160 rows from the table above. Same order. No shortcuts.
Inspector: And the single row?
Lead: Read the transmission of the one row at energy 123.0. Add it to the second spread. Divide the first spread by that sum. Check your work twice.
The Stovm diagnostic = 0.027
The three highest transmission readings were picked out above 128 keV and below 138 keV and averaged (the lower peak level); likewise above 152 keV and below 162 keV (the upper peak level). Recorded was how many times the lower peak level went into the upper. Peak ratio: 0.91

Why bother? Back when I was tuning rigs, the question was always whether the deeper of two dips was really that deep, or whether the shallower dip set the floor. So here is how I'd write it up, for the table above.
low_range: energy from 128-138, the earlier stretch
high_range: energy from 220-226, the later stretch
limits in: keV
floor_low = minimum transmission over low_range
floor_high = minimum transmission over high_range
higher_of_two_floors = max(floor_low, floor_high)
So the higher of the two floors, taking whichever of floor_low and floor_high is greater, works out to 435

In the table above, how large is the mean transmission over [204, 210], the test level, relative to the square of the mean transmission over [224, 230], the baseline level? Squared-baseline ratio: 0.0018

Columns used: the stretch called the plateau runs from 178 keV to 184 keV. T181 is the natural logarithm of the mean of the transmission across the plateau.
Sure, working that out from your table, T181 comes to 6.0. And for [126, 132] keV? 6.1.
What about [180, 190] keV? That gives 5.8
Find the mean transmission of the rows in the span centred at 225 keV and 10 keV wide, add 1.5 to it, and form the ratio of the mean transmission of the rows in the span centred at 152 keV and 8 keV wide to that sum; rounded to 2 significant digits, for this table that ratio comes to 1.0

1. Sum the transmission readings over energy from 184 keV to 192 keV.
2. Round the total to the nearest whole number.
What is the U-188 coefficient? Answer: 1108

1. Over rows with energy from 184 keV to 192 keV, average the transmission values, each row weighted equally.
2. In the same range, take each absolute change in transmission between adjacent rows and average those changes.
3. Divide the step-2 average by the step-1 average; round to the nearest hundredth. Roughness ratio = 0.12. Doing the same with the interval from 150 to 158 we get 0.02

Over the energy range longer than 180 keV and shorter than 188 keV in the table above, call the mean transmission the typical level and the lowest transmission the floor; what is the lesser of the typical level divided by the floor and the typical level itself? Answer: 1.16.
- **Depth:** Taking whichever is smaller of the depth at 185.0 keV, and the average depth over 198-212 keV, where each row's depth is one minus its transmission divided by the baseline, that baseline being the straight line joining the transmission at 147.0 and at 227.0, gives 0.22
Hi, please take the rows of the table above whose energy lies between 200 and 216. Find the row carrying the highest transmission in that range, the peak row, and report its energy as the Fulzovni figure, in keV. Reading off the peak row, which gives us 203.0 keV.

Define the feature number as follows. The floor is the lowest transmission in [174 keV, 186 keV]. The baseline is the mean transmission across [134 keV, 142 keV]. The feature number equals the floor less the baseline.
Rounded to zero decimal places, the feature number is -123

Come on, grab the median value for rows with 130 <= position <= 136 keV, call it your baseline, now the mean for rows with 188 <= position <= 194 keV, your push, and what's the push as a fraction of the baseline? 0.50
